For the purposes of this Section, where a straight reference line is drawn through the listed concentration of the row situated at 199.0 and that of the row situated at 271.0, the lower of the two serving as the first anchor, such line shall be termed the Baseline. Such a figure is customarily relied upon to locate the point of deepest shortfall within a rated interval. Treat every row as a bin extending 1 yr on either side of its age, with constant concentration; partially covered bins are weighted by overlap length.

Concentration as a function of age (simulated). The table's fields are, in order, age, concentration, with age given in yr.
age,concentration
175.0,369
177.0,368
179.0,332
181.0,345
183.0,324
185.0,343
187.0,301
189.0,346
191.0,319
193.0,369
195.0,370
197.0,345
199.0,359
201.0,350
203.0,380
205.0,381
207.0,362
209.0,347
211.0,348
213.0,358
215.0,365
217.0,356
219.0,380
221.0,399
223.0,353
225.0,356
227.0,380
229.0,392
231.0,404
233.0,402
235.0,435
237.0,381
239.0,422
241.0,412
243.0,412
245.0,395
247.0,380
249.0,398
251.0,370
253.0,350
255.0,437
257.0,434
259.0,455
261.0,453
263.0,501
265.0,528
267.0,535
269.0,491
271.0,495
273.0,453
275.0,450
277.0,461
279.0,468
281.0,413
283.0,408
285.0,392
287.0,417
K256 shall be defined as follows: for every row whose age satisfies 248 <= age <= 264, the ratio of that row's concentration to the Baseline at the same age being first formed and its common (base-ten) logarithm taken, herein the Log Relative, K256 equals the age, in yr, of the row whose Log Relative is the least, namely 253.0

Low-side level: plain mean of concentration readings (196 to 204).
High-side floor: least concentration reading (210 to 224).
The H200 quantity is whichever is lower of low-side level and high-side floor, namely 348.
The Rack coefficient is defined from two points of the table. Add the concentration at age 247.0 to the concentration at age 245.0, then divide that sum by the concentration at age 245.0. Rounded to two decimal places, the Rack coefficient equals 1.96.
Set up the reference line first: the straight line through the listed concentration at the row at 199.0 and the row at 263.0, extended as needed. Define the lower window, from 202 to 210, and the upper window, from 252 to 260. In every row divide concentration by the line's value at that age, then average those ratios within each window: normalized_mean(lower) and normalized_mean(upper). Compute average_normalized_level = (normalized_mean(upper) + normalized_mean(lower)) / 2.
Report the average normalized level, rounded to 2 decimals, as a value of 0.92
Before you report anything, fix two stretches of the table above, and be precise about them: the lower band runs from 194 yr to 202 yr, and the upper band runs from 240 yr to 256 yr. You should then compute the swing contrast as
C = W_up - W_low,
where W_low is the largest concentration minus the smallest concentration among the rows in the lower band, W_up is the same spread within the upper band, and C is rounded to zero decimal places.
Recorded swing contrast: 62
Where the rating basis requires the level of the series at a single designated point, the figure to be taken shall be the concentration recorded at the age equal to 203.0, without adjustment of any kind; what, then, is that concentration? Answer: 380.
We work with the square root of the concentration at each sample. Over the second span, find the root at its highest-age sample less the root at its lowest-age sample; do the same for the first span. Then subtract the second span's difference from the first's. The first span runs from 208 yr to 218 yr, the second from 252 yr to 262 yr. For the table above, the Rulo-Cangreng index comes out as -2.3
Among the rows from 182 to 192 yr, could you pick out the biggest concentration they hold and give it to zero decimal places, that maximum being 346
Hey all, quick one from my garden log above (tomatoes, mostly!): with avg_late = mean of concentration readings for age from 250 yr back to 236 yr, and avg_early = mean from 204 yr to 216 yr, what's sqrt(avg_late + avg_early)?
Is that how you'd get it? 27.6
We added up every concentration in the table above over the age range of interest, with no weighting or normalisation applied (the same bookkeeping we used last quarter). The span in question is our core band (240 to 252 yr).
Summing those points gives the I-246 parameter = 2367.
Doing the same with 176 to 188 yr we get 2013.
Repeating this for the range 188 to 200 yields 2108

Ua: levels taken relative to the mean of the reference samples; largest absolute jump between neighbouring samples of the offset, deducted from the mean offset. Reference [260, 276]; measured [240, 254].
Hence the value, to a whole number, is -128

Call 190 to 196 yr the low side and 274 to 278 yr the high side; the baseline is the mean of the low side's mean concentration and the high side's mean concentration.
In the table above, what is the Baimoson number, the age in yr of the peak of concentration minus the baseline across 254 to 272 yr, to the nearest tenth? 267.0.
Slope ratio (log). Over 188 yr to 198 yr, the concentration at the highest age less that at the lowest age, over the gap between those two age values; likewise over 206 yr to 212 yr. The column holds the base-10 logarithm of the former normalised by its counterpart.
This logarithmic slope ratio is -1.4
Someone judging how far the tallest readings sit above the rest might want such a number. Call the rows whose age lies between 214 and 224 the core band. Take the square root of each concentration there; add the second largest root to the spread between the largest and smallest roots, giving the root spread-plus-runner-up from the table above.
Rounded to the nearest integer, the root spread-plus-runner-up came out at 21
